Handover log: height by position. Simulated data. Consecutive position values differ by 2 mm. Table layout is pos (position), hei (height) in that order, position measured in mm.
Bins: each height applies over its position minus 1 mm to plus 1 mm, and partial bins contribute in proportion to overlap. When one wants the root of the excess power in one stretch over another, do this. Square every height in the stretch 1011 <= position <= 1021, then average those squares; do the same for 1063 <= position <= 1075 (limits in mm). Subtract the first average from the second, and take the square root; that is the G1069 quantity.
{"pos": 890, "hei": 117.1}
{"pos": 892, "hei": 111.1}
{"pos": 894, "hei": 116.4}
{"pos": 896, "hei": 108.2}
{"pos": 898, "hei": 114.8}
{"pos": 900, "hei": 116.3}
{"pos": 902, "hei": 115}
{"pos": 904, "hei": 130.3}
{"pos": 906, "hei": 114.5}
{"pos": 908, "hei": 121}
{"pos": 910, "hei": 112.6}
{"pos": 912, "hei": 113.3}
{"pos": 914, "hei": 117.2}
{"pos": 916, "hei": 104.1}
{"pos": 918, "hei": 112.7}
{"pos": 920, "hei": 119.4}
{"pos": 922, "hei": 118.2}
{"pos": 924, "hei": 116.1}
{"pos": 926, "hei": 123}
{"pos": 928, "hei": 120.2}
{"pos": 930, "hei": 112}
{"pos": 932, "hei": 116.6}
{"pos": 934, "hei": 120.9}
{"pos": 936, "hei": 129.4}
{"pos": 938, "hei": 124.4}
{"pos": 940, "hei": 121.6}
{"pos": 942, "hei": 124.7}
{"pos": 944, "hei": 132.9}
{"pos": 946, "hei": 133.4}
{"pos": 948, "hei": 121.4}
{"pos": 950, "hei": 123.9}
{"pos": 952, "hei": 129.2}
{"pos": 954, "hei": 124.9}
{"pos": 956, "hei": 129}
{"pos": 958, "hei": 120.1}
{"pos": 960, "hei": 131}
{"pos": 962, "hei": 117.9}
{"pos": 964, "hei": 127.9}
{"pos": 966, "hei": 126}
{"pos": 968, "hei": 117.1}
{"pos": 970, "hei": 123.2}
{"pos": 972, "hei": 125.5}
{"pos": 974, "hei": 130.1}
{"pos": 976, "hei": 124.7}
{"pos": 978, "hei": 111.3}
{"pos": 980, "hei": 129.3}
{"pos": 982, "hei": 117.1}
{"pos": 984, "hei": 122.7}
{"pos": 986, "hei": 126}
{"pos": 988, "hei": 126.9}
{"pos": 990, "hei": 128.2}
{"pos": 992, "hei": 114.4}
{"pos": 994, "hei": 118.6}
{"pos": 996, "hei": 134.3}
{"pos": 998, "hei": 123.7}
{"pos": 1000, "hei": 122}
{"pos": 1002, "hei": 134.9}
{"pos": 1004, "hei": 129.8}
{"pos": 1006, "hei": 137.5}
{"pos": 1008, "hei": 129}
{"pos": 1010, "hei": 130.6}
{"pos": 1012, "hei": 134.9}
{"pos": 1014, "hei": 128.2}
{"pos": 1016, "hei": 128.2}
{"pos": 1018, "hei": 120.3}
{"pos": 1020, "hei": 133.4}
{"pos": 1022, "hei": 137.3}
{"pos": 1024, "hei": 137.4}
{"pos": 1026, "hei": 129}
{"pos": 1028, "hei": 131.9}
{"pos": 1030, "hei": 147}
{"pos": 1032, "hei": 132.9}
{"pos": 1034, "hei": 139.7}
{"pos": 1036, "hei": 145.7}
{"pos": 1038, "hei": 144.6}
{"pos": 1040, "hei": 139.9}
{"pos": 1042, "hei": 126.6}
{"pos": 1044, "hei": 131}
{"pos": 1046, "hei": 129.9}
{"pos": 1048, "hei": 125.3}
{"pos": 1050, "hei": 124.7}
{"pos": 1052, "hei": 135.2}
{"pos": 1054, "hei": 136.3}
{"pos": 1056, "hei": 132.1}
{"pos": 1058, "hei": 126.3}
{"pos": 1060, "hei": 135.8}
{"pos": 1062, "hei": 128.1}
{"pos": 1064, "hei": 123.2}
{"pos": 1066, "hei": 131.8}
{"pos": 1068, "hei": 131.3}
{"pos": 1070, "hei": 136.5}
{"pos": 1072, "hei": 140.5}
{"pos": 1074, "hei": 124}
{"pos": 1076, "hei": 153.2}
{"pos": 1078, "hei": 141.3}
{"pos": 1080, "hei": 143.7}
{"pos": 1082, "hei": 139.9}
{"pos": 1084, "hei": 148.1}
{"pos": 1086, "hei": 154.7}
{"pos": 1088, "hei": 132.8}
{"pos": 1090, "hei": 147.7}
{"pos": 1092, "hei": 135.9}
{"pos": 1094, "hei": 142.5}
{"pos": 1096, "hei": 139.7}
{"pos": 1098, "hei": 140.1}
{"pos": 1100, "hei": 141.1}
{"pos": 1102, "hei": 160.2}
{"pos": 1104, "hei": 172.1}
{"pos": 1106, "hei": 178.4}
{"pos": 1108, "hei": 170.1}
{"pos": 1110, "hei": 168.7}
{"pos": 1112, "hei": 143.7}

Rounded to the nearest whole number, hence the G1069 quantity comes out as 24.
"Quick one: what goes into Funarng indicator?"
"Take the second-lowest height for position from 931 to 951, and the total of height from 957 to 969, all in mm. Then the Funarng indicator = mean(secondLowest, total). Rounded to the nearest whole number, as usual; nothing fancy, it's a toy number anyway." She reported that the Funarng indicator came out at 430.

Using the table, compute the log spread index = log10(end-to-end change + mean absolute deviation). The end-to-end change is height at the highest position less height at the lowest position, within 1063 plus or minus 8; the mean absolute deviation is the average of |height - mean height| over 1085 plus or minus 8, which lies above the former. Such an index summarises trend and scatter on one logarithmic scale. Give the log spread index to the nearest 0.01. 1.00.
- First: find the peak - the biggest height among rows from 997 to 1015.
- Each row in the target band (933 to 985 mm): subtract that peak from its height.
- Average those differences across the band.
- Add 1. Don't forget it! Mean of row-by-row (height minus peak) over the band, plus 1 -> -12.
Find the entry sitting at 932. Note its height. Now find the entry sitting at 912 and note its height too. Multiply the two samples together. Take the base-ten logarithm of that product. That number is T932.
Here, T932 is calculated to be 4.12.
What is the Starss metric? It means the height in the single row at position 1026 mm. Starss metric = 129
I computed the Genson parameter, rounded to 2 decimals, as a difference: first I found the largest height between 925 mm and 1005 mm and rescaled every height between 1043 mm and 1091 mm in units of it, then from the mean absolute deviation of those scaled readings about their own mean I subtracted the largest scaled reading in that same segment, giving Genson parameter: -1.09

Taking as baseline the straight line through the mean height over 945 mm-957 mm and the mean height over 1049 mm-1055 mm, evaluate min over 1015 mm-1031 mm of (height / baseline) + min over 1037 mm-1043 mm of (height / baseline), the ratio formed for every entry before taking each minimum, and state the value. 1.89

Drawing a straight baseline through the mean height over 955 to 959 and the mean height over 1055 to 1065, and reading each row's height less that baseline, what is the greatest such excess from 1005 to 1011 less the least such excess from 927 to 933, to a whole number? 22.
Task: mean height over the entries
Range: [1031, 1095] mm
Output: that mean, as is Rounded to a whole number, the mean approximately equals 136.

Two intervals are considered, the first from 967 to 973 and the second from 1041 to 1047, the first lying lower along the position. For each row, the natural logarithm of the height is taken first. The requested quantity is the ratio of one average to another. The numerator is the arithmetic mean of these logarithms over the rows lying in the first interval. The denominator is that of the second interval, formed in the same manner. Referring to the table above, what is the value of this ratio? 0.988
